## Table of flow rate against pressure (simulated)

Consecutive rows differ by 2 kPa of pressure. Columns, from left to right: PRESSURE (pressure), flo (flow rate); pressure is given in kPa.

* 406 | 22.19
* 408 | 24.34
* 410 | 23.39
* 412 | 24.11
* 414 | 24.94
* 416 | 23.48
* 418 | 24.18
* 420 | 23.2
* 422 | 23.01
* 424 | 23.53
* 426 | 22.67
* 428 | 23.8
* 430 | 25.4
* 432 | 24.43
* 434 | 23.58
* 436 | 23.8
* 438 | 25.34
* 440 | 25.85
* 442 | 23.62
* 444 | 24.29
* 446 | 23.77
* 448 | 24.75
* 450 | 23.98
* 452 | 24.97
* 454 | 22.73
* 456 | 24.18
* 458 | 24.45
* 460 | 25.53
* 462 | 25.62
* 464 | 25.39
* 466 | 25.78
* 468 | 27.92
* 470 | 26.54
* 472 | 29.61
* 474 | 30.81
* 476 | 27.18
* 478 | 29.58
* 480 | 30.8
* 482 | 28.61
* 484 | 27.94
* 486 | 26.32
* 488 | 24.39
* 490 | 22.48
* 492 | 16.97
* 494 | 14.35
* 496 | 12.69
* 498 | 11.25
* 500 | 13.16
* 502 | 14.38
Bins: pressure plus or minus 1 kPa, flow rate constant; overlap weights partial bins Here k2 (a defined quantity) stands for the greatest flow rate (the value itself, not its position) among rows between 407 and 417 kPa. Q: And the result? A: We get 24.94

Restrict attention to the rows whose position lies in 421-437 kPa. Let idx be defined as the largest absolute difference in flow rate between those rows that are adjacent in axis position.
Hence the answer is 1.6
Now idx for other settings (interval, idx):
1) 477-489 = 2.2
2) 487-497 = 5.5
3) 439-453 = 2.2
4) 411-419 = 1.5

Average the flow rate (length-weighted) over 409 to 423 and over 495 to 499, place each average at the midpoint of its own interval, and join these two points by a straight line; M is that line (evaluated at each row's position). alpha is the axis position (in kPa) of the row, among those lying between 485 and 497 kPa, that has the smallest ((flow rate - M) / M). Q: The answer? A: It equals 496 kPa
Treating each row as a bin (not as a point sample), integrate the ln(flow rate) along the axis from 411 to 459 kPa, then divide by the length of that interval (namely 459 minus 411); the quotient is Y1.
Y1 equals 3.18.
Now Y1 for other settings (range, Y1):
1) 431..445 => 3.19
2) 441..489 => 3.26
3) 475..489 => 3.32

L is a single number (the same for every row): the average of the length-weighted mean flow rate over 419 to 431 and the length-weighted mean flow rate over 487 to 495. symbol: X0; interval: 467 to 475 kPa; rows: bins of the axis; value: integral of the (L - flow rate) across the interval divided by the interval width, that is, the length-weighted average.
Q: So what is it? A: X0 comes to -7.1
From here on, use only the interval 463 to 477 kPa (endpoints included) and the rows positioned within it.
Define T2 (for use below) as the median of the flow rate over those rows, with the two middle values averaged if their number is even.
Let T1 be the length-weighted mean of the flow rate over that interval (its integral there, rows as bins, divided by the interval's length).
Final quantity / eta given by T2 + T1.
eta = 55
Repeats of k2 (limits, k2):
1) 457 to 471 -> 27.92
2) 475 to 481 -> 30.8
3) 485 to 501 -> 26.32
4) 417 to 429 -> 24.18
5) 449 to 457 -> 24.97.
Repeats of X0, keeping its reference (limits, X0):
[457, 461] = -3.4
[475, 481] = -7.6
